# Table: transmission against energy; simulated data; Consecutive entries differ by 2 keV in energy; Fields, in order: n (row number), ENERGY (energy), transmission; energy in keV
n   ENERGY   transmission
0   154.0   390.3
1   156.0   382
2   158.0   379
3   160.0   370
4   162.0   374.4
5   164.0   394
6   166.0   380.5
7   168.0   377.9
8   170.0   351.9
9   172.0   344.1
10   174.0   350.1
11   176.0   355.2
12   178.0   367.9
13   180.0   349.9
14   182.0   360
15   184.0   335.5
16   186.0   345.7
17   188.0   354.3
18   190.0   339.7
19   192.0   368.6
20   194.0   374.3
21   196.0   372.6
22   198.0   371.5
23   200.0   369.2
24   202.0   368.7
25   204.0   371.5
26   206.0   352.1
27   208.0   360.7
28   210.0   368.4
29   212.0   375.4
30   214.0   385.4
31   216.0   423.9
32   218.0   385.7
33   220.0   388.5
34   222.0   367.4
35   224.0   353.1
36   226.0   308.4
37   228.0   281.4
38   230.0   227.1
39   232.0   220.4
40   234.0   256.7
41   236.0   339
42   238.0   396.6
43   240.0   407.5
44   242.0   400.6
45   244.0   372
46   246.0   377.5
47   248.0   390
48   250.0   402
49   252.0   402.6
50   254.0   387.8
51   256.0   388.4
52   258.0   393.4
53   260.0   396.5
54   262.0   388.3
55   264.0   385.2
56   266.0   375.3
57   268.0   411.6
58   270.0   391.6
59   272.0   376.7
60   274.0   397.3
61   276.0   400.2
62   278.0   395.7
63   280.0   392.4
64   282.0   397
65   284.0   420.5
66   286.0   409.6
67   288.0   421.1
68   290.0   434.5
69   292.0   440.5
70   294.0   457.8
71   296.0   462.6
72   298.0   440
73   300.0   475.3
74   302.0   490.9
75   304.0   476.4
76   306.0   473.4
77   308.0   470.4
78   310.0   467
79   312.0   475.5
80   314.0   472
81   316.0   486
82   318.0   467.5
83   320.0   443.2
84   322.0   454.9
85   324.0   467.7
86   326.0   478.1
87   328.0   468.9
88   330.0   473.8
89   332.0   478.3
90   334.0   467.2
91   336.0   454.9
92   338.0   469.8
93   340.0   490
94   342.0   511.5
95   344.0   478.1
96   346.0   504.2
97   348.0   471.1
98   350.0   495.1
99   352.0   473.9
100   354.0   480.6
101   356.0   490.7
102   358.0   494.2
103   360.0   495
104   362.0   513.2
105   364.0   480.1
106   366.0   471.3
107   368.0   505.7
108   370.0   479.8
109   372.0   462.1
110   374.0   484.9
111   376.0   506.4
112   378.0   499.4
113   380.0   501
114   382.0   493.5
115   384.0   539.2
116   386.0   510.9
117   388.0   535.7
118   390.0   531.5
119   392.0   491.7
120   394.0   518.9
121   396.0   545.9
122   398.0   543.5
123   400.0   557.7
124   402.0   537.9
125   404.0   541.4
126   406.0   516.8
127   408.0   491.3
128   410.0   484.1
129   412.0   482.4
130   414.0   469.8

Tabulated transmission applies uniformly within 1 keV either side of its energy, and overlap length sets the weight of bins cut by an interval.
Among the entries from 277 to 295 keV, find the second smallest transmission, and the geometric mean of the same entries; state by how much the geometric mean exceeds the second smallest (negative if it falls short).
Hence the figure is 23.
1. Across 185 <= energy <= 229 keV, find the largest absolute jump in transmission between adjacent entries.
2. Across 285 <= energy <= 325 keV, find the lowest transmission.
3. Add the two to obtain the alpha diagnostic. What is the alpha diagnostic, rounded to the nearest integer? 454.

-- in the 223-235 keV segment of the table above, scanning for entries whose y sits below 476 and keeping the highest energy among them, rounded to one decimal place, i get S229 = 234.0 keV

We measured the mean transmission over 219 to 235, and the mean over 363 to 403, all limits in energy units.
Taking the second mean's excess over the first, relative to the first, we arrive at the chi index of 0.70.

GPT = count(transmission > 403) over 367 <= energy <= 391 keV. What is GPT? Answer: 12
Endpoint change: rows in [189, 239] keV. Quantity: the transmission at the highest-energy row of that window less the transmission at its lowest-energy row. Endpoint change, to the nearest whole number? 57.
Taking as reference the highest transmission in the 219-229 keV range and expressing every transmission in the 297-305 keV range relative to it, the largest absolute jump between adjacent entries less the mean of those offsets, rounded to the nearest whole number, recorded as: -47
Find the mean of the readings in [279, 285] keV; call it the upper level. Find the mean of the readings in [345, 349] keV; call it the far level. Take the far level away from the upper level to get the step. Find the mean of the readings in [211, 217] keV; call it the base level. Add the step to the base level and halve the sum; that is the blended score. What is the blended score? 155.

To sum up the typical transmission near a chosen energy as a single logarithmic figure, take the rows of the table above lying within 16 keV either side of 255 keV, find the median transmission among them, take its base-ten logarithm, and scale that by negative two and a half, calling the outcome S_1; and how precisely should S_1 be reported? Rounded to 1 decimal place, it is -6.5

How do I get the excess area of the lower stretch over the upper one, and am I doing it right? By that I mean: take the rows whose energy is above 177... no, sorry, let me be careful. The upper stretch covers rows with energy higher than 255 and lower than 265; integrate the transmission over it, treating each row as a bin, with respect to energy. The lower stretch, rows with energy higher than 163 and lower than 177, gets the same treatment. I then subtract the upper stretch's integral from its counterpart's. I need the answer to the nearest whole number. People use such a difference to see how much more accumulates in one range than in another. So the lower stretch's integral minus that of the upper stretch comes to 1204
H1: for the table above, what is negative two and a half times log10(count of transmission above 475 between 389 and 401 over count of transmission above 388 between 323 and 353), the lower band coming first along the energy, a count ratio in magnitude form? 1.0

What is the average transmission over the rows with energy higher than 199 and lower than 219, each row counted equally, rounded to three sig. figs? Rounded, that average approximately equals 376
